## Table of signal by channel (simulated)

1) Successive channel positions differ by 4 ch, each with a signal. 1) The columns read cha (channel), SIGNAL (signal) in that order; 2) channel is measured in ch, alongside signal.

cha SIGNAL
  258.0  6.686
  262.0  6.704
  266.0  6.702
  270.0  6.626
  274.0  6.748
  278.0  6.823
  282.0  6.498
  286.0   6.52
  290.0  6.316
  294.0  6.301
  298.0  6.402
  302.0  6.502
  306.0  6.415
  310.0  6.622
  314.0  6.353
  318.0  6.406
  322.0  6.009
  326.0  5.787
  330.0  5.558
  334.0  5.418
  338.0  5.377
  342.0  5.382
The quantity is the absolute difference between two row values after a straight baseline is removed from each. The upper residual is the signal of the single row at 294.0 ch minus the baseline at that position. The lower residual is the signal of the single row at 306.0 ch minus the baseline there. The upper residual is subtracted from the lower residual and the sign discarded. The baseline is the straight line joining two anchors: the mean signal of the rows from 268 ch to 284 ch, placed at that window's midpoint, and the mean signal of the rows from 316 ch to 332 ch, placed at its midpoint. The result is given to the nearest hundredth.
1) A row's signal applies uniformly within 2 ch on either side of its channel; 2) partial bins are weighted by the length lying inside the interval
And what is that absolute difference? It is 0.30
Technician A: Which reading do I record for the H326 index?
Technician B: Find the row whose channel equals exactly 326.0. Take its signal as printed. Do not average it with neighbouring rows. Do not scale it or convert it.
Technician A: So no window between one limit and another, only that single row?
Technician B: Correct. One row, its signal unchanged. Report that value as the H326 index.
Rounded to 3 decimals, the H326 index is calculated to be 5.787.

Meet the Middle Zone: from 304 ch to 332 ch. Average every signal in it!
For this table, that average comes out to 6.16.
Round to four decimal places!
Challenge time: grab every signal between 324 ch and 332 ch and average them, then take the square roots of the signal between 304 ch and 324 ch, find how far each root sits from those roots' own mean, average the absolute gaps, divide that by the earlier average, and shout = 0.0051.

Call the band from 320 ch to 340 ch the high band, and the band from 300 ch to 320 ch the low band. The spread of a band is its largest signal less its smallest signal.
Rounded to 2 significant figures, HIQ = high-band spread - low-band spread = 0.36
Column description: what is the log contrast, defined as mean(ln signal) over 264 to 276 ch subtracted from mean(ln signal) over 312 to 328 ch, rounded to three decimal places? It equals -0.087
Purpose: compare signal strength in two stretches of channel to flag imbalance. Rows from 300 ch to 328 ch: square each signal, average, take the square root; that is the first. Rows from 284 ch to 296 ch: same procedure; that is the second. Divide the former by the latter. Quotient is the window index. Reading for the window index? 0.99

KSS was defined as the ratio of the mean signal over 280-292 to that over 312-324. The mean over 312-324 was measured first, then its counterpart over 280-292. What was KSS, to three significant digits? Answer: 1.03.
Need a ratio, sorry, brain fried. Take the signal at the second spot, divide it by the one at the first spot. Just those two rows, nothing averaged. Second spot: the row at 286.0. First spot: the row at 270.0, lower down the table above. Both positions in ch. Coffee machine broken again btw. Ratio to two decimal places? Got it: 0.98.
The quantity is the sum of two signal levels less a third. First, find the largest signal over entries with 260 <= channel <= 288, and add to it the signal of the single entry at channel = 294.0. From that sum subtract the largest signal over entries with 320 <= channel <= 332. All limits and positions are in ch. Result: 7.1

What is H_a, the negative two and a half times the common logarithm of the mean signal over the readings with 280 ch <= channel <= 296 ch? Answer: -2.02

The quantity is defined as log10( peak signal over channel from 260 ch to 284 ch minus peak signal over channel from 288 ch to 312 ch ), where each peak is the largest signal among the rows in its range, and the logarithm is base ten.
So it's -0.7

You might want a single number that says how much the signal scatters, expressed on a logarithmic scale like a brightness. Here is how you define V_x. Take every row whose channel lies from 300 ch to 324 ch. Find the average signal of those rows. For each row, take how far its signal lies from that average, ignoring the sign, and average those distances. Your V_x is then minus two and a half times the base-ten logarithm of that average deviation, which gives 2.17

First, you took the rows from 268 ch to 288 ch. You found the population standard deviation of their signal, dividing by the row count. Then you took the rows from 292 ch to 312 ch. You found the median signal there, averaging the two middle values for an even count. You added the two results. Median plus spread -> 6.5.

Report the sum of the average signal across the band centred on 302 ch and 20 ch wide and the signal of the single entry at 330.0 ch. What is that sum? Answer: 12.0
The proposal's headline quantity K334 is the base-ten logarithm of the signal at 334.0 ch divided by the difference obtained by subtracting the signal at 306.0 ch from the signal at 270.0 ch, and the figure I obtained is 1.41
